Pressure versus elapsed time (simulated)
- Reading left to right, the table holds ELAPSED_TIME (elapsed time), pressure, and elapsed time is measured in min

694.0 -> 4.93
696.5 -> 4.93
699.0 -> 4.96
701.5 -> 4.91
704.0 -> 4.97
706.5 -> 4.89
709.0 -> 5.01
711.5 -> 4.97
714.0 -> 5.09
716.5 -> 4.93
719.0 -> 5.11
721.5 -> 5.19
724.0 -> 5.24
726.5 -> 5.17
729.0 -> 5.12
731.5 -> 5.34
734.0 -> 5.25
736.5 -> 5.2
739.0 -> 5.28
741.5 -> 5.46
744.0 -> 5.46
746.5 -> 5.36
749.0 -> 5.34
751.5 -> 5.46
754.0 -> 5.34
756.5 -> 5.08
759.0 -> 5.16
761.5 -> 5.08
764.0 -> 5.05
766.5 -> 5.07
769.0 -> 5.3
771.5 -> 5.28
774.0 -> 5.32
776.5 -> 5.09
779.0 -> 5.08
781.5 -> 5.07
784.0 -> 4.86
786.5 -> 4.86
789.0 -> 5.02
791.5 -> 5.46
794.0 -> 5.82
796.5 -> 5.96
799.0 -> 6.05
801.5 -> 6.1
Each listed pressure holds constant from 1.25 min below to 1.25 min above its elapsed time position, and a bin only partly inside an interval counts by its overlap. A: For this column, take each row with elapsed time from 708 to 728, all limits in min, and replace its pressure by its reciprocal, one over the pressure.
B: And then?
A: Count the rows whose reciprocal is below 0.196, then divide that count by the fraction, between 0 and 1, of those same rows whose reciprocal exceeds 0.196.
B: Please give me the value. 8.0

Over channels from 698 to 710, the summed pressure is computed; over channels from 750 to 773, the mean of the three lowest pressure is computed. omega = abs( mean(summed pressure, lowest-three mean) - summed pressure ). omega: 10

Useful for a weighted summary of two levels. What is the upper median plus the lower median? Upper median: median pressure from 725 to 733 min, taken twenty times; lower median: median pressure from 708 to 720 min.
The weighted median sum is 108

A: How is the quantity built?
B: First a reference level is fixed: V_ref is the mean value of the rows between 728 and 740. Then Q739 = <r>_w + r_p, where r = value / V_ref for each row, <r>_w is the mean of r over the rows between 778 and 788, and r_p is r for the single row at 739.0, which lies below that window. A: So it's 1.96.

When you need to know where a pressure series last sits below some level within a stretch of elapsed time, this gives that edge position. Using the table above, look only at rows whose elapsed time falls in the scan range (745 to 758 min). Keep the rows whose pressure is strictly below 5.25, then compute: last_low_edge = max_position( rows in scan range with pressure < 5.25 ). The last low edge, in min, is 756.5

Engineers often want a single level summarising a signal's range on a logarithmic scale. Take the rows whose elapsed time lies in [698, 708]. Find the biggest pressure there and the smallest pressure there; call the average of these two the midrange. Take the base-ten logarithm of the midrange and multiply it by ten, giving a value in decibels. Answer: 6.93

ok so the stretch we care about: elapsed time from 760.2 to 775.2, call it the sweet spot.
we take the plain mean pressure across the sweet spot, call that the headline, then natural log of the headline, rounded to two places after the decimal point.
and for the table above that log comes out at 1.65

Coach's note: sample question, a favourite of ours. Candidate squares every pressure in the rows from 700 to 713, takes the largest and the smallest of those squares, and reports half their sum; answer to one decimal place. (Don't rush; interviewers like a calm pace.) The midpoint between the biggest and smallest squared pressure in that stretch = 24.5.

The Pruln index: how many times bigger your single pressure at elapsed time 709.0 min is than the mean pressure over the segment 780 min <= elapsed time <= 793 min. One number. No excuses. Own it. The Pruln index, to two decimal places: 0.99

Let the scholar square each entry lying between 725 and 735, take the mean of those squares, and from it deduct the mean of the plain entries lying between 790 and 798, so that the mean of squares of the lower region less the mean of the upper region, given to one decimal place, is 21.5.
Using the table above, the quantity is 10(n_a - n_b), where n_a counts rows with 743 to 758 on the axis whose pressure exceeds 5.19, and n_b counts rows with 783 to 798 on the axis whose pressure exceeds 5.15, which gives 20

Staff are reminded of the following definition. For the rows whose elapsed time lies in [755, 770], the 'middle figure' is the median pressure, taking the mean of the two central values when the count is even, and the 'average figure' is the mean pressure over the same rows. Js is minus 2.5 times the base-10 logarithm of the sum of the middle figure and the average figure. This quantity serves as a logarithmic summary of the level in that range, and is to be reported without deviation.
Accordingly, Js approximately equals -2.52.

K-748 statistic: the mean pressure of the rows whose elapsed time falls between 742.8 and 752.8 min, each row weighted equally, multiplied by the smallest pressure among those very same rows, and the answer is 28.9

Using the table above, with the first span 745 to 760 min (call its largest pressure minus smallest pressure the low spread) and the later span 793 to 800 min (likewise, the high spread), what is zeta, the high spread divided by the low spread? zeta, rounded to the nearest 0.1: 0.6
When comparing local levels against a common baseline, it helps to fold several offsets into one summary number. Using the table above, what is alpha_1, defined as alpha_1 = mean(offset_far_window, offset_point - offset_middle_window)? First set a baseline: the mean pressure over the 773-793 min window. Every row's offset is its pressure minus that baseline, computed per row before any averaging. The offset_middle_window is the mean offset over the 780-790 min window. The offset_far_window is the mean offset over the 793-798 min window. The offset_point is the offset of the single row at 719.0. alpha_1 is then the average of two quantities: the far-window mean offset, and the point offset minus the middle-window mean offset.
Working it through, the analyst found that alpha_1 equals 0.48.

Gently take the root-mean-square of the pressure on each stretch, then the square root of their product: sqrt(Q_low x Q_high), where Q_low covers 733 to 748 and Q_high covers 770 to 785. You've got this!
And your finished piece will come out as 5.23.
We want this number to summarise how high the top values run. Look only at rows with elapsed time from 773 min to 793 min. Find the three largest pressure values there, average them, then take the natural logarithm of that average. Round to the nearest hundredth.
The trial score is 1.67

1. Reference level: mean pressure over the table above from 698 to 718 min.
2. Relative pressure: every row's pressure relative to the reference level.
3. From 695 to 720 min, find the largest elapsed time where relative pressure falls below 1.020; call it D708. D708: 716.5 min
